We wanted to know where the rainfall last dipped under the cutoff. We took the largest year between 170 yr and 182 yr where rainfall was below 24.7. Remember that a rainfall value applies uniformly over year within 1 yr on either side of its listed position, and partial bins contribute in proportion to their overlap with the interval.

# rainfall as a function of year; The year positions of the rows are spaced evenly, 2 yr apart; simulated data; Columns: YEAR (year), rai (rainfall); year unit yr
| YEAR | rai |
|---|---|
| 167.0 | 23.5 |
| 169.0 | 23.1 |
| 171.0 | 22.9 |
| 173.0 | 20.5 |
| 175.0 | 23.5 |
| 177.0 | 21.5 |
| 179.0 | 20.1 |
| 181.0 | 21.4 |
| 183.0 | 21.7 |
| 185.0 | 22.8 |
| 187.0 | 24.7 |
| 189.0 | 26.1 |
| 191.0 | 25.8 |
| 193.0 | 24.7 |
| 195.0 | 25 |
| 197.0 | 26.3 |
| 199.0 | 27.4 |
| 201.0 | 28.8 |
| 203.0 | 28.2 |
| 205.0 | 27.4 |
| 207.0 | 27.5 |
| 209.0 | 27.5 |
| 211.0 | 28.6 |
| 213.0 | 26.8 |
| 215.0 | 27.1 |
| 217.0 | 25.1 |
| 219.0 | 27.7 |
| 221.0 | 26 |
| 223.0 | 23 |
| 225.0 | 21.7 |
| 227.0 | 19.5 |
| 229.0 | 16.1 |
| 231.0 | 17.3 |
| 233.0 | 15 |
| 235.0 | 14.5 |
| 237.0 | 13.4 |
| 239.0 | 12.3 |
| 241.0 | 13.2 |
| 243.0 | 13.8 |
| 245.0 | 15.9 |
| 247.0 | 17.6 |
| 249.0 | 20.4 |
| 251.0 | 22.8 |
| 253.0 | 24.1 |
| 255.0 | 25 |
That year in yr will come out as 181.0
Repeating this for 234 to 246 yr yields 245.0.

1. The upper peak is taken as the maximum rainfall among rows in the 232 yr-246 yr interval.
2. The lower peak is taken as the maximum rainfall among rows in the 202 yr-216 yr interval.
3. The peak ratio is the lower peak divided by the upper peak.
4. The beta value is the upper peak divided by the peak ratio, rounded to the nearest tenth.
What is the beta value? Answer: 8.8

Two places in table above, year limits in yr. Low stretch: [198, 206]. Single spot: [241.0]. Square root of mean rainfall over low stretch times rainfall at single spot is 19.2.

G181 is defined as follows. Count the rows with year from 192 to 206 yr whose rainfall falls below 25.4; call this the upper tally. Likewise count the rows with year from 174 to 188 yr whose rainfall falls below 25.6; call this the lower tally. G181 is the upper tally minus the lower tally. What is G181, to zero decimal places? -5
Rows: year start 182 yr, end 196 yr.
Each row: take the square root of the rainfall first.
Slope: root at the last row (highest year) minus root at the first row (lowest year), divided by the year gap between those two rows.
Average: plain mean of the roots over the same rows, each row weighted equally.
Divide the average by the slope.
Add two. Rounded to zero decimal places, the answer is 175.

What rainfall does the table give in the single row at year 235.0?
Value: 14.5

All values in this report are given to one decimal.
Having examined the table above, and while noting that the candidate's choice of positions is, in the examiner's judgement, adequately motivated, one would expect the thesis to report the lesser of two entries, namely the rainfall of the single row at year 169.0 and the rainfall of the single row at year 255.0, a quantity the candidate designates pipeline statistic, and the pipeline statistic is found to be 23.1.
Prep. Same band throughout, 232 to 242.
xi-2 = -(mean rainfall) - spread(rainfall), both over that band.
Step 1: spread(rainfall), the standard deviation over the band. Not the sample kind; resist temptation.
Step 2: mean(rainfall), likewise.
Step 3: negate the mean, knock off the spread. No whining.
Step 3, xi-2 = -15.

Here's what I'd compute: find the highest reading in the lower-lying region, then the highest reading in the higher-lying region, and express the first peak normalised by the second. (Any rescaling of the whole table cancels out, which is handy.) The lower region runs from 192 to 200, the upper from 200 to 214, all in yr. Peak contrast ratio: 1.0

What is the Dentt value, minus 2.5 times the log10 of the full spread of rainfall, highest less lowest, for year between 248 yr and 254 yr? -1.4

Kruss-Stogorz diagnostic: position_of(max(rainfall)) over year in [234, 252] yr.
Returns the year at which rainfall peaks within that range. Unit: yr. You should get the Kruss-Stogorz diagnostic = 251.0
